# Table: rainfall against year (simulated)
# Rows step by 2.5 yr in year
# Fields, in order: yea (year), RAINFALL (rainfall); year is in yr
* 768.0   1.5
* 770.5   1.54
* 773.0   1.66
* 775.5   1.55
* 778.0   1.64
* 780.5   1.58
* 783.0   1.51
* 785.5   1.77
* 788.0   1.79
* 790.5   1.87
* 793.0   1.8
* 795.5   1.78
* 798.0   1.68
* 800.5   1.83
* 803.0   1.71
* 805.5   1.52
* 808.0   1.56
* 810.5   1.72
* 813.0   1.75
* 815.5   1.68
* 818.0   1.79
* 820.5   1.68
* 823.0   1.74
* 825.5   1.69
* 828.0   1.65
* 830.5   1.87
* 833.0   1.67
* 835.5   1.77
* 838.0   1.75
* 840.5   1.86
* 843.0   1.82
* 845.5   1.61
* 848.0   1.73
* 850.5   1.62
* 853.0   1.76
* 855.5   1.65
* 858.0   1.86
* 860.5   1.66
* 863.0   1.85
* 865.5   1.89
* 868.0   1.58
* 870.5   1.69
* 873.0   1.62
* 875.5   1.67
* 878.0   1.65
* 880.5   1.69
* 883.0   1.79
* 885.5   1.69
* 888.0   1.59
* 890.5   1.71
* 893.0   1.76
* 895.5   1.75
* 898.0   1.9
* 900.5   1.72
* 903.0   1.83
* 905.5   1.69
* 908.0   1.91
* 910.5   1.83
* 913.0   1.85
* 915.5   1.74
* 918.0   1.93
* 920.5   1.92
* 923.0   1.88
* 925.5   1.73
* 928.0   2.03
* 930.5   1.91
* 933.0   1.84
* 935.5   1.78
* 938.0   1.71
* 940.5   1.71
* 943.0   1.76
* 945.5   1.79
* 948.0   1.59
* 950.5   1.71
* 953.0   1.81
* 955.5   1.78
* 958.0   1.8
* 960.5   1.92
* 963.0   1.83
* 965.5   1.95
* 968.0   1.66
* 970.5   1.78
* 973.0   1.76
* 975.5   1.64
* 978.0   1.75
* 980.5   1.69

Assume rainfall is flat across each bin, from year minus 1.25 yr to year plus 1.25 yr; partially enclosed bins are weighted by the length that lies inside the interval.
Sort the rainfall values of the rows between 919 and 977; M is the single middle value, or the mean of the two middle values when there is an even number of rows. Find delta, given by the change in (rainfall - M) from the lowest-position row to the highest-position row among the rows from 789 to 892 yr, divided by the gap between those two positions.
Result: -0.002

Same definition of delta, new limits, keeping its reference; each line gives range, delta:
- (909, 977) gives -0.003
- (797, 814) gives 0.005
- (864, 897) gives -0.005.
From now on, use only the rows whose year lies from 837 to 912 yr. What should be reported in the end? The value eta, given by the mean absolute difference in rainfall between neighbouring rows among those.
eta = 0.119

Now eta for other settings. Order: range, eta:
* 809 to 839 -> 0.092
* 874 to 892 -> 0.080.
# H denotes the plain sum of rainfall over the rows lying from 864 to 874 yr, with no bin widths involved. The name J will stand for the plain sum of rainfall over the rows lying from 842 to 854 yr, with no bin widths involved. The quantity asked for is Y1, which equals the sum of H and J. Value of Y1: 15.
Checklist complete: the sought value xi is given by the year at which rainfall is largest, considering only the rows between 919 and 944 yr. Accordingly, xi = 928.0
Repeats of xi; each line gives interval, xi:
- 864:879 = 865.5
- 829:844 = 830.5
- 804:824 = 818.0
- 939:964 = 960.5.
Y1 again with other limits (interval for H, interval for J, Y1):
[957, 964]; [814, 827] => 14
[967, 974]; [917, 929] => 15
